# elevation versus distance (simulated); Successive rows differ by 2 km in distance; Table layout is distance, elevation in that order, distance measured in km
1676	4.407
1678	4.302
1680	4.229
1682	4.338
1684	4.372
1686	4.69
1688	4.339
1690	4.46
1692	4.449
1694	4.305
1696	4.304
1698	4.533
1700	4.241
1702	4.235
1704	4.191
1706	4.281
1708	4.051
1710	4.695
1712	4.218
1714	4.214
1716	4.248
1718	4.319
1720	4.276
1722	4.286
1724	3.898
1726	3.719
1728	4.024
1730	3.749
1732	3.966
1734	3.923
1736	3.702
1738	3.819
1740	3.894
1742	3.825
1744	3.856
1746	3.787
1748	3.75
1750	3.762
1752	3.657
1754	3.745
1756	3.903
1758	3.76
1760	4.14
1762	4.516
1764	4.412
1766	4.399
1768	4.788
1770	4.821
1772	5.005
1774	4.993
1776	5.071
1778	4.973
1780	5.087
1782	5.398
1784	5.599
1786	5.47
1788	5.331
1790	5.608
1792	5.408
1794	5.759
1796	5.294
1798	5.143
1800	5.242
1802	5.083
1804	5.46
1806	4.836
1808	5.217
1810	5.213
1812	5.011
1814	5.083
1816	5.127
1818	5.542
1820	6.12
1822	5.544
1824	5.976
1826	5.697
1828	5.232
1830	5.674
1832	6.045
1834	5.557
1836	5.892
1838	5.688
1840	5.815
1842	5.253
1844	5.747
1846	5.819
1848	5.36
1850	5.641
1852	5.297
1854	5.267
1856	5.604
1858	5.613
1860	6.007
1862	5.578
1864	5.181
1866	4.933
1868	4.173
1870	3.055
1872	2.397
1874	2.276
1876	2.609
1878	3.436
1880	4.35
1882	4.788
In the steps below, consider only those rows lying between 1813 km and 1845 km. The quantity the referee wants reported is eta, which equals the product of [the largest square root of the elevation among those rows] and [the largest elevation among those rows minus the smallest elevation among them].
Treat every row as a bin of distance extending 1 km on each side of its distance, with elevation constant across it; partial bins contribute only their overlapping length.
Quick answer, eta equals 2.6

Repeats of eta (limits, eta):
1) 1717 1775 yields 3.0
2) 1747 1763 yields 1.8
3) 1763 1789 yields 2.8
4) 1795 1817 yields 1.5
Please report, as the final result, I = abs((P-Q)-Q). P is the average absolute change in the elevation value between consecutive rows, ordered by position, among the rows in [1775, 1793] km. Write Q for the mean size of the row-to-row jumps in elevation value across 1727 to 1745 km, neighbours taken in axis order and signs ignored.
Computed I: 0.08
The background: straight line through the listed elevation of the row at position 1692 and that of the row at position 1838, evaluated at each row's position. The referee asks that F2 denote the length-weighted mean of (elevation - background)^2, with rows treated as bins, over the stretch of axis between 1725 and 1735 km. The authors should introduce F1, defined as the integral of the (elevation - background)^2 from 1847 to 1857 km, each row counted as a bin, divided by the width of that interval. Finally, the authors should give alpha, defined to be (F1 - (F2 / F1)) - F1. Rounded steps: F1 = 0.16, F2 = 0.8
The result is -5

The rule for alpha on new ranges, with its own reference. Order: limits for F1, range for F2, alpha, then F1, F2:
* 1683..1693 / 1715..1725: -14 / 0.02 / 0.3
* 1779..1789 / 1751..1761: -28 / 0.05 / 1.3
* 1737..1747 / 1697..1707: 0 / 1.08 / 0.1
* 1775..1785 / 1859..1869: -20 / 0.05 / 1.0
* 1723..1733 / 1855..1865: 0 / 0.79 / 0.2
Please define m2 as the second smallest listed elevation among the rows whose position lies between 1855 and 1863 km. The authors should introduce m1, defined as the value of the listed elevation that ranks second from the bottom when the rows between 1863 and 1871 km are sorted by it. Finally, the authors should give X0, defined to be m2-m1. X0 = 1.4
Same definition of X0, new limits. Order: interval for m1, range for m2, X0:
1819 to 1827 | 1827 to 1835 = -0.1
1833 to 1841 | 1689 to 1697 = -1.4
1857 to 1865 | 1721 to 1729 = -1.7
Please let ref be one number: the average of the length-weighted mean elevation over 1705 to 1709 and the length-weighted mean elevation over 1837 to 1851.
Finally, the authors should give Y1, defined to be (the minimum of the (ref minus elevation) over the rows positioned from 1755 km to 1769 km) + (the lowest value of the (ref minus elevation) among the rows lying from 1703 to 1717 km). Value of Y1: 0.3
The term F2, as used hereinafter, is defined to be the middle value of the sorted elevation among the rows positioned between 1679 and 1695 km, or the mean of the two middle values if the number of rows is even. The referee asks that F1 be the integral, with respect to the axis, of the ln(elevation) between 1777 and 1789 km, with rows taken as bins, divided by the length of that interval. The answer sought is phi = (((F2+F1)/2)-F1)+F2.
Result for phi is 5.70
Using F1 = 1.67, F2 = 4.36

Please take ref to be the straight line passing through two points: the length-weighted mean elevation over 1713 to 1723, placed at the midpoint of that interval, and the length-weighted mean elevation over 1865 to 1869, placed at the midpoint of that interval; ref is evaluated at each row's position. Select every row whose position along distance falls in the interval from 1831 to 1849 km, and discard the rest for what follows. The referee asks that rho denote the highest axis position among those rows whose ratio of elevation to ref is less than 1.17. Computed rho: 1842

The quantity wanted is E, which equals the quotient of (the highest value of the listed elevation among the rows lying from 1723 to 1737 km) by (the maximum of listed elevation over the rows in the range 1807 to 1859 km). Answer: 0.66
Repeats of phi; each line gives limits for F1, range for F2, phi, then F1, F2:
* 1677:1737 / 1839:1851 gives 7.82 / 1.44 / 5.69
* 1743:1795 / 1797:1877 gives 7.23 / 1.53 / 5.33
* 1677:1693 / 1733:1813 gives 6.62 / 1.48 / 4.90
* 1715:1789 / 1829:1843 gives 7.80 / 1.45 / 5.69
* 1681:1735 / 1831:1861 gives 7.74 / 1.44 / 5.64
